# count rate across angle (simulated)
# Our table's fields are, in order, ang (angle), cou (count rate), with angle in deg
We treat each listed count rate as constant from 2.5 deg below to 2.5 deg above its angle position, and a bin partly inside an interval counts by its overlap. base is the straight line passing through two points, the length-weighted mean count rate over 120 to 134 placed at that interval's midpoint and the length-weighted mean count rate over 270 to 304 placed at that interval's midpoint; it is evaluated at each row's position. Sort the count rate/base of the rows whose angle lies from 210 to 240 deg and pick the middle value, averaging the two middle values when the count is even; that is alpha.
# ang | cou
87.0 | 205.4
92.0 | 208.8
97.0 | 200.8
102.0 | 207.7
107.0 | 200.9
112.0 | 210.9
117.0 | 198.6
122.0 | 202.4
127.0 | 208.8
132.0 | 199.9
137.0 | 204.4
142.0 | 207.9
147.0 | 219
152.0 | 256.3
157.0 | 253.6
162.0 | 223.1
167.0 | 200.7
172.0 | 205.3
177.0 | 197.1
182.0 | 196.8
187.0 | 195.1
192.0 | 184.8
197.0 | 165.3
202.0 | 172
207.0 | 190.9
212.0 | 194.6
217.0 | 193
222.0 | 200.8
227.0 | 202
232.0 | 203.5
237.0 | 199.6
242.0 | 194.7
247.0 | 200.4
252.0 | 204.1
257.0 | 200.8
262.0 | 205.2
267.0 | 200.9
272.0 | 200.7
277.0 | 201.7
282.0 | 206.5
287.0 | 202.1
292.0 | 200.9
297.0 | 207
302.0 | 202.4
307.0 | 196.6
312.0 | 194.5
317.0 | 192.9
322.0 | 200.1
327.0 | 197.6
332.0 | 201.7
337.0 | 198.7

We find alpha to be 0.98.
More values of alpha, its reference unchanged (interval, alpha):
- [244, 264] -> 1.00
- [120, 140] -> 1.00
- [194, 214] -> 0.89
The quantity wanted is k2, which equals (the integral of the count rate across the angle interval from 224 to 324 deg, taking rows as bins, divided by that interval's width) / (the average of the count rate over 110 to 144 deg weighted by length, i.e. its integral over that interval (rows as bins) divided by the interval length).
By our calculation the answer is 0.98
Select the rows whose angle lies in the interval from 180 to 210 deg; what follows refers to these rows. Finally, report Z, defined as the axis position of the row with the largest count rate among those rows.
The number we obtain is 182.0 deg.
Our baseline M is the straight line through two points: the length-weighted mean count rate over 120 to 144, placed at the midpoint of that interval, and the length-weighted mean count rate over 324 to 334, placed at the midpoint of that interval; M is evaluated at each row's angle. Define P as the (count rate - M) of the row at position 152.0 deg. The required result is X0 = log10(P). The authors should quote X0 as 1.7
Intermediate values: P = 52.2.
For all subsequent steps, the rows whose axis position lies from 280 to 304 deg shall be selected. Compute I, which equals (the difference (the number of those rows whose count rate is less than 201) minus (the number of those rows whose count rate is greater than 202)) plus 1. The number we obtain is -2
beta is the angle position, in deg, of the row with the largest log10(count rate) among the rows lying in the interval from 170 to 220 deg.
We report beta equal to 172.0 deg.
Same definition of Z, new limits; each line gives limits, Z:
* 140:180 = 152.0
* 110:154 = 152.0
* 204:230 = 227.0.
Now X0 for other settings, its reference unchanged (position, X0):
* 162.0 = 1.3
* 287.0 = 0.2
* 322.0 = -0.5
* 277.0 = -0.1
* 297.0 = 0.8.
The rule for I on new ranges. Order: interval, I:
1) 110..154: -4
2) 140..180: -3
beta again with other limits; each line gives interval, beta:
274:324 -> 297.0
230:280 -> 262.0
